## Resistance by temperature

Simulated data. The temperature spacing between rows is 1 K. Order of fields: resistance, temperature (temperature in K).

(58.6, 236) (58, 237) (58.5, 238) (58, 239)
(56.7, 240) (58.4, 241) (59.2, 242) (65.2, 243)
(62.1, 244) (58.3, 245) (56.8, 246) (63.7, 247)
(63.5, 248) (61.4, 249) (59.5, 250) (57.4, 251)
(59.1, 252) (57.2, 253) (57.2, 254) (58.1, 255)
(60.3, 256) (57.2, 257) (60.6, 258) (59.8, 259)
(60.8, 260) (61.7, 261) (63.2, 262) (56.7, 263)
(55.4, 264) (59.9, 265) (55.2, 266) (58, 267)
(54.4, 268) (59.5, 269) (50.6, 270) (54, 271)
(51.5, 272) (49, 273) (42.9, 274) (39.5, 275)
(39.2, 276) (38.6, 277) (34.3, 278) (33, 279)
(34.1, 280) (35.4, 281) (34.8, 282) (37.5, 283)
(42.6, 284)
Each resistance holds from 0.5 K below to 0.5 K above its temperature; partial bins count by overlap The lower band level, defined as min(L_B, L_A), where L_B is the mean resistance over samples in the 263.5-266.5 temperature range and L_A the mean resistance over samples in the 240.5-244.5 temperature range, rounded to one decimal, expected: 56.8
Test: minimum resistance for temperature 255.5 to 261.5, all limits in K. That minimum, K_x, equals 57.2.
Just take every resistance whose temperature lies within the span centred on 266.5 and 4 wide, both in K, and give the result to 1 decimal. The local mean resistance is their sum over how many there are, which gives 56.9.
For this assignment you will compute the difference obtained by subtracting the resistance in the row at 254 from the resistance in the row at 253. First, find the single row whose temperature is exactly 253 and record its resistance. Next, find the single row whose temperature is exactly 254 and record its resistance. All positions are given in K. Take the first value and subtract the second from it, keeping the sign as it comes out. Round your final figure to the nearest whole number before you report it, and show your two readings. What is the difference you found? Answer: 0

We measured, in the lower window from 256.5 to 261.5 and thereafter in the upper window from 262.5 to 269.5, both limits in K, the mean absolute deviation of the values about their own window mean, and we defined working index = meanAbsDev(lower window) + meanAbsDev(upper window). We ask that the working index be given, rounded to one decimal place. 3.0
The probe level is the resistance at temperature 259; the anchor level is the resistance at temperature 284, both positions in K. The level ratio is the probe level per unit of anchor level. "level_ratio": 1.4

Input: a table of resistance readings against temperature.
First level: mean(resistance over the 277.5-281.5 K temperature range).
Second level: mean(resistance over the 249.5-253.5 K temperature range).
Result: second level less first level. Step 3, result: 24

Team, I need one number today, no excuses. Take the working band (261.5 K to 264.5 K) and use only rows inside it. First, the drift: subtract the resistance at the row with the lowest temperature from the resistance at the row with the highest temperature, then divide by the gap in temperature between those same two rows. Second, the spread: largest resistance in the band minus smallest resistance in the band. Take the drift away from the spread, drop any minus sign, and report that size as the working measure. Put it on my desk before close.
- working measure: 12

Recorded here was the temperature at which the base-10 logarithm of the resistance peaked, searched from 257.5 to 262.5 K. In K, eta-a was 262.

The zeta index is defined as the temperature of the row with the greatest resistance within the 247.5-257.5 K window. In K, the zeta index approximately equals 248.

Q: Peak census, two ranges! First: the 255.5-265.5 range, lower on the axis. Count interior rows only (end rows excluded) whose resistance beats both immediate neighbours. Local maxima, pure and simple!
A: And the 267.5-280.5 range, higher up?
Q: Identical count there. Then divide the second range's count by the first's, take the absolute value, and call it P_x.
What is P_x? 1.0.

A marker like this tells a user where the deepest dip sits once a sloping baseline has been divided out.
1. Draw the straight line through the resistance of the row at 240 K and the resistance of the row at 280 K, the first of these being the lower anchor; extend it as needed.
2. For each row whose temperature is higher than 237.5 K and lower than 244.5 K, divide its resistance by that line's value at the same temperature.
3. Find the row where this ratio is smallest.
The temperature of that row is 240 K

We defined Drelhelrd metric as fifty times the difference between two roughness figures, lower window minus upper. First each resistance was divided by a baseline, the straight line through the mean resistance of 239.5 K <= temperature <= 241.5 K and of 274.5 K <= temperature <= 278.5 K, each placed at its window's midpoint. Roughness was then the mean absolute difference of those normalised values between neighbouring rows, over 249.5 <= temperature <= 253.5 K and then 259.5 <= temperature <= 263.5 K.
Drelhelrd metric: -1.9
